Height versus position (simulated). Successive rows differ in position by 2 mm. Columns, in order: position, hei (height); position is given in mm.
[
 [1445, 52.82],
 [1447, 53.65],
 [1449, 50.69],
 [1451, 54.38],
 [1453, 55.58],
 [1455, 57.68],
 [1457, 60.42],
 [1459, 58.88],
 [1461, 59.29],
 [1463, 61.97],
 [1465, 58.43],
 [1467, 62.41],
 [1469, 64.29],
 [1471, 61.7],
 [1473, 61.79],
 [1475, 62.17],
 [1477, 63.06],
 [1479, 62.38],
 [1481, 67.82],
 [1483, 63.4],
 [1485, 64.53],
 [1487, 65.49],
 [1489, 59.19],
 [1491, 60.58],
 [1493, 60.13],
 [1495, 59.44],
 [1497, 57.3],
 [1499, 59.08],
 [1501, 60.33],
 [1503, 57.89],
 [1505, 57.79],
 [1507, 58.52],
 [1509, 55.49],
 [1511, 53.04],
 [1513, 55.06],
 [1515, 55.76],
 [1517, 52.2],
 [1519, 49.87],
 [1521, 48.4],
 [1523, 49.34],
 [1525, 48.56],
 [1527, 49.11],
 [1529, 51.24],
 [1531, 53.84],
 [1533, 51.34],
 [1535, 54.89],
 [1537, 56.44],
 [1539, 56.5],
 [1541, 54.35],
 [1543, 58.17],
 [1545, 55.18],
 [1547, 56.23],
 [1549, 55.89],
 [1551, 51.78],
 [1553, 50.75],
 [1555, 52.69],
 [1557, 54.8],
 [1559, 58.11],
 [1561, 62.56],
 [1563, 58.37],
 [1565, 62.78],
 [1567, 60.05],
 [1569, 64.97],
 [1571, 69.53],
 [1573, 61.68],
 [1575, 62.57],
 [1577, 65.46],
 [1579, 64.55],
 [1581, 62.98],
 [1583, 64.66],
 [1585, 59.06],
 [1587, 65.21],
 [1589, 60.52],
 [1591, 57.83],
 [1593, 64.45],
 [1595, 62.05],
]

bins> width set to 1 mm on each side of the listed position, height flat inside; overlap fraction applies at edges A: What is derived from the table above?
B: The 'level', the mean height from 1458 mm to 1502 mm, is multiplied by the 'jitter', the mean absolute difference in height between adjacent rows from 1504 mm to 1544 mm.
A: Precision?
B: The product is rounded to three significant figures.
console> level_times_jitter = 120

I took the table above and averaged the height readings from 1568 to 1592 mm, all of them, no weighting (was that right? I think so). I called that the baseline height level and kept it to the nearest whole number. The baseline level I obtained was 63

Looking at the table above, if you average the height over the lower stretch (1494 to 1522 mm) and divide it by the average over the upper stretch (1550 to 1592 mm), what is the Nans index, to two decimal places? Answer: 0.92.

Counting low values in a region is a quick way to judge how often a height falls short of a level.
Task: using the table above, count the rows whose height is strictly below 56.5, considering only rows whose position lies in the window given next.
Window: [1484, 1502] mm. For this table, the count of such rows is 0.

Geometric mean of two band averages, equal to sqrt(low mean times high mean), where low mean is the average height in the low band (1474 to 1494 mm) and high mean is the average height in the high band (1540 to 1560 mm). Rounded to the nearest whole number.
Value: 59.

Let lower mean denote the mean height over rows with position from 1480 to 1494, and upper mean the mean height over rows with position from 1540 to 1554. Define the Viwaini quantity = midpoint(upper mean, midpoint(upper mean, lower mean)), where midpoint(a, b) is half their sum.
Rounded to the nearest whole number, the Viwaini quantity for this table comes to 57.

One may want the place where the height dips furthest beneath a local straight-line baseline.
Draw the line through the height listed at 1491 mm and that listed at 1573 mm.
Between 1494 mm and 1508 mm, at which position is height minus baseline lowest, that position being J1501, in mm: 1497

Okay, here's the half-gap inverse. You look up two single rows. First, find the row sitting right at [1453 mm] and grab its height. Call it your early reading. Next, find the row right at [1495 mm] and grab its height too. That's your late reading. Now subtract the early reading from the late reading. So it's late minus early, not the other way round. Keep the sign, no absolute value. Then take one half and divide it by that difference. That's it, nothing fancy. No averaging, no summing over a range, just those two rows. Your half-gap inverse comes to 0.13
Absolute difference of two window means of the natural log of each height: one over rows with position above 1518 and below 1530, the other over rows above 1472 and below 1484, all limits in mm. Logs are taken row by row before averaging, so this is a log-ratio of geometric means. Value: 0.25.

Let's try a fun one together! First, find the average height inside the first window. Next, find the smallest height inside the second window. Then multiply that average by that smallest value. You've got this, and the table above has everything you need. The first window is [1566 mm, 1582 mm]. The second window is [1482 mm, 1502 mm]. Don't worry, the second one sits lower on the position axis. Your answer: 3666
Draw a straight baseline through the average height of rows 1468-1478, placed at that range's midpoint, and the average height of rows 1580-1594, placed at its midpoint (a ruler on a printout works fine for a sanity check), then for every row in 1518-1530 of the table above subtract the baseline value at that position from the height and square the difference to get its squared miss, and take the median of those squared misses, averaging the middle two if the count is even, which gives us 173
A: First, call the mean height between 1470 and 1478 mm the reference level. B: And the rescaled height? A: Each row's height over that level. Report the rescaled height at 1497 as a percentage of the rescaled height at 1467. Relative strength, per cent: 92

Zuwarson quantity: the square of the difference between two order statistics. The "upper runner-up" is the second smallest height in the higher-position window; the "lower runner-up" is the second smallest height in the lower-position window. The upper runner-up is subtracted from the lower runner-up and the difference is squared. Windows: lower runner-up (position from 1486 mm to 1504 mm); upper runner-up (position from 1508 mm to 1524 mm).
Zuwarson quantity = 73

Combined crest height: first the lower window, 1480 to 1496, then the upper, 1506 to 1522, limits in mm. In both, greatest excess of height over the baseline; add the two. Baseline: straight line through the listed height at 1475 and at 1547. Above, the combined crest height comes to 5.1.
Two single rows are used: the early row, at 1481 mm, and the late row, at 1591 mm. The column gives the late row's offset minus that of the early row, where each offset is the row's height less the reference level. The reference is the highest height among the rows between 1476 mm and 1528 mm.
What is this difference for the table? -10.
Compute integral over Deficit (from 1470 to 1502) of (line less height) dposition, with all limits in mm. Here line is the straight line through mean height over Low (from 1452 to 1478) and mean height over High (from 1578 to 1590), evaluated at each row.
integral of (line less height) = -25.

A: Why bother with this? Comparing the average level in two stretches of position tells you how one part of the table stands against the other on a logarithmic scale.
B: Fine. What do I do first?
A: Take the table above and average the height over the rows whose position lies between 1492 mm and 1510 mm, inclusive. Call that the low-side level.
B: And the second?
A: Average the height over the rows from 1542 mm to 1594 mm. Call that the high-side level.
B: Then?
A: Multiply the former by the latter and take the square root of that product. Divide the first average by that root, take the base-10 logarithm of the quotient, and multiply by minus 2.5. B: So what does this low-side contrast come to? 0.015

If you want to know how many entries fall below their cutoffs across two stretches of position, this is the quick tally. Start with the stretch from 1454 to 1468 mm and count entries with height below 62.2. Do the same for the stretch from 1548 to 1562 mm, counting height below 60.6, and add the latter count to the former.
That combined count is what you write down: 12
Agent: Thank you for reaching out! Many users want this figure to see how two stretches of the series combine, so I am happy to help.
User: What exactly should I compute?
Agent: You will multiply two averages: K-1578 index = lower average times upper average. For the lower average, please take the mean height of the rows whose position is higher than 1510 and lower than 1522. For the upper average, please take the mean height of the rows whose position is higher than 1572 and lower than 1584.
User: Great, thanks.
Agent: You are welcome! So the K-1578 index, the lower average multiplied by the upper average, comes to 3335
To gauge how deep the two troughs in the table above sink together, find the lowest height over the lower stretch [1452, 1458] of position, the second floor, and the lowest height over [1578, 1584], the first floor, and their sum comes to 119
